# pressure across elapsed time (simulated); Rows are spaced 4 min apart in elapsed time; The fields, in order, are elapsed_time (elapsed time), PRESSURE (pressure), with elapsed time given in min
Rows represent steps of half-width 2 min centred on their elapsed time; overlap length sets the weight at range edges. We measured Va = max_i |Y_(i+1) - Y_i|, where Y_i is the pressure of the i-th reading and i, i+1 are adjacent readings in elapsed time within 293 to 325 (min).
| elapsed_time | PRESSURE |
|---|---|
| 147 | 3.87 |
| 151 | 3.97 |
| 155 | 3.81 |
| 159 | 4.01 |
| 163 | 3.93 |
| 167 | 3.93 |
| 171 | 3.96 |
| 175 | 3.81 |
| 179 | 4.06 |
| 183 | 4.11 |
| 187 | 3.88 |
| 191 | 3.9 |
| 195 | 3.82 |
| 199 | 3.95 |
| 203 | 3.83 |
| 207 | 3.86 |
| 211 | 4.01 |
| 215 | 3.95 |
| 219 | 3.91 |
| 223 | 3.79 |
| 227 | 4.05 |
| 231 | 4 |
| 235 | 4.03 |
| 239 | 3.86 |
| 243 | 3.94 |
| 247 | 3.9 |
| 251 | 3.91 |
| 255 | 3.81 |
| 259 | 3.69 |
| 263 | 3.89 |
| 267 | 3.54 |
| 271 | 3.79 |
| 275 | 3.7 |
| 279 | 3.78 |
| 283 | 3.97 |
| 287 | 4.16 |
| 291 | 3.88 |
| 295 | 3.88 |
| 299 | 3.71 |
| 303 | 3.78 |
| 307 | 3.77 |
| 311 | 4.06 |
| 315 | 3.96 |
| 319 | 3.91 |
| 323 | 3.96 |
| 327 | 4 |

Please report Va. 0.29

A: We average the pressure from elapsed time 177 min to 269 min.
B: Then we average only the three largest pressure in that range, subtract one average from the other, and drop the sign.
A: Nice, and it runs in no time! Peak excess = 0.17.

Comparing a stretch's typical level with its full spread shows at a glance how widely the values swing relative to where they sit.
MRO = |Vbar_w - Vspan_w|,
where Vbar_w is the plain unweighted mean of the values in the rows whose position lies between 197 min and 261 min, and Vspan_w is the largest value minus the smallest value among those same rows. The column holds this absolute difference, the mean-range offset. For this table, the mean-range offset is 3.55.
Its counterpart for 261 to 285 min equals 3.35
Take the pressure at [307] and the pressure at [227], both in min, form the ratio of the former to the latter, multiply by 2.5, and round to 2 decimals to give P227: 2.33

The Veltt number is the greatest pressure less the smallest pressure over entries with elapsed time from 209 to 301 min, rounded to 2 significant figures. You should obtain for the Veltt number 0.62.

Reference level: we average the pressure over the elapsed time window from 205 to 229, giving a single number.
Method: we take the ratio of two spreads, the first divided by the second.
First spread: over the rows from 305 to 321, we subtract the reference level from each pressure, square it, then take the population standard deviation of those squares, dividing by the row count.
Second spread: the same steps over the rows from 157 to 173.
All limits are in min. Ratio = 3.8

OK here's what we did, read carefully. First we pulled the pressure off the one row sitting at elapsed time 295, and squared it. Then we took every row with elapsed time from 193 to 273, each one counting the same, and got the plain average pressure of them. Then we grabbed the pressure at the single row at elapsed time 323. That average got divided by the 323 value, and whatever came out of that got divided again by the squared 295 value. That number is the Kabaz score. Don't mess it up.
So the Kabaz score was 0.0650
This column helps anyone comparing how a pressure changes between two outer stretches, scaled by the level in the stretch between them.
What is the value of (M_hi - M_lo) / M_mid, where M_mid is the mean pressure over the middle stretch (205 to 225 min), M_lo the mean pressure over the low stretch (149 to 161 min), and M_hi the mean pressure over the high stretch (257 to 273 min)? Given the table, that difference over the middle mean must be -0.052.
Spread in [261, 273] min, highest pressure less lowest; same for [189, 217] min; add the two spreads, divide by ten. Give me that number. 0.054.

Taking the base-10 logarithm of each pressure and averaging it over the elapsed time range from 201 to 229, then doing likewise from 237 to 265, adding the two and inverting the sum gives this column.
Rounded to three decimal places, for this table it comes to 0.848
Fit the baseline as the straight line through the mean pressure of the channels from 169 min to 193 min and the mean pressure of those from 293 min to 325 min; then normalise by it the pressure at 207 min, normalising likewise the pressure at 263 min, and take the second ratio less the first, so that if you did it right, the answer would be 0.016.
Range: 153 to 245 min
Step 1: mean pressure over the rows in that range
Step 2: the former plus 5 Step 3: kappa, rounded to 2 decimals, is 8.93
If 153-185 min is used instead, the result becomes 8.95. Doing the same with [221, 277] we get 8.85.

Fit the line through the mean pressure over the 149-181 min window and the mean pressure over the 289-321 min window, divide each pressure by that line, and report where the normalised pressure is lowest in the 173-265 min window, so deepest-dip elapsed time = 259 min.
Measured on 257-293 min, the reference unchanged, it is 267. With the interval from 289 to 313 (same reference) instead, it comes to 299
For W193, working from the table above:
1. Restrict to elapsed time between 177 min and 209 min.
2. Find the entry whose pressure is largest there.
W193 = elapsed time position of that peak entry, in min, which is 183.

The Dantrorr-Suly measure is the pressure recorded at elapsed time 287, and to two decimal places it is 4.16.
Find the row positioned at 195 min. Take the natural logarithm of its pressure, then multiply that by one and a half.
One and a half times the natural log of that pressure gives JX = 2.01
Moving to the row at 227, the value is 2.10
